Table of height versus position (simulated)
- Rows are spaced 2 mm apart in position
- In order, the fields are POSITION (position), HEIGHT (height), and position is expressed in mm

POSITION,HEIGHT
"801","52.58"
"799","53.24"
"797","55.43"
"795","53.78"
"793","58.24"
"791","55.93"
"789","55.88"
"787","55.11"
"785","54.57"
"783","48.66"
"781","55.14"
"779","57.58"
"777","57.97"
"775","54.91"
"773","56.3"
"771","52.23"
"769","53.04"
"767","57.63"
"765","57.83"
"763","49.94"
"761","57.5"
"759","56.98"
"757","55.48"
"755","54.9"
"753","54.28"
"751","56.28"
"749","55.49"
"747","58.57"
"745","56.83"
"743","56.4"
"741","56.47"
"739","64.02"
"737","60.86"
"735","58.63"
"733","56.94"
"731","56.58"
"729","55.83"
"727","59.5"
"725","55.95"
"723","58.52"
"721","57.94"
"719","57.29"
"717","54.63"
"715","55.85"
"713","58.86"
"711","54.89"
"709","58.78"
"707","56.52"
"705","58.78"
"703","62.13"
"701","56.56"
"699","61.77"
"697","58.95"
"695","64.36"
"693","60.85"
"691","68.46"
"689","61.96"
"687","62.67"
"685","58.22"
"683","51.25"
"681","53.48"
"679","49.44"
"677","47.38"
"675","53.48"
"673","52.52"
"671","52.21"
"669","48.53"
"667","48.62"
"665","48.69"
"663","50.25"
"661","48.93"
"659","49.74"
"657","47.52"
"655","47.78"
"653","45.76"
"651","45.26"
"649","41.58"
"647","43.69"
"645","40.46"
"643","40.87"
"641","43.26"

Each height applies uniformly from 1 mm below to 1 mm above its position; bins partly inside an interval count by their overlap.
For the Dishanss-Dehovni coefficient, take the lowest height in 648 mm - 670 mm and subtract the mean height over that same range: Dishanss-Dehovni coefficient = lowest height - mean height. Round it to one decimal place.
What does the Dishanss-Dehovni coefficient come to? -5.9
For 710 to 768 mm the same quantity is -7.0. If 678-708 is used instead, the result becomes -9.6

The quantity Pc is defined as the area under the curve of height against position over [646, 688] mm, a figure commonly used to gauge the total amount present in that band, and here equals 2094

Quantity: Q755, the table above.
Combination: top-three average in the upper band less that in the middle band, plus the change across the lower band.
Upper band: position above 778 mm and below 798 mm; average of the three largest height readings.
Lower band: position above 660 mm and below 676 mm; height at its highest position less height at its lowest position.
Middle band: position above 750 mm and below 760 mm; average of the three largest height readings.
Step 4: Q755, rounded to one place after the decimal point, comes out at 5.6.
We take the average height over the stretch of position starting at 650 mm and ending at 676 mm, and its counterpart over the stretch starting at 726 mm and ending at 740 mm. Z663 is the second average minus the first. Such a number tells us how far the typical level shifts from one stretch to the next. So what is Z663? 10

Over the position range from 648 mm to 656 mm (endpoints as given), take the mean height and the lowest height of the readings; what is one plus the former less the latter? 4.5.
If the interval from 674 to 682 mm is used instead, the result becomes 4.6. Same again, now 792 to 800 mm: 2.9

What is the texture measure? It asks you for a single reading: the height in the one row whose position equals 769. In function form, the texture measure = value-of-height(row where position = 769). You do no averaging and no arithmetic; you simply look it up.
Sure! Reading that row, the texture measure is 53.04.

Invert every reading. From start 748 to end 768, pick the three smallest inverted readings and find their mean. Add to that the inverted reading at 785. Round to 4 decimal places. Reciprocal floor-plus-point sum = 0.0357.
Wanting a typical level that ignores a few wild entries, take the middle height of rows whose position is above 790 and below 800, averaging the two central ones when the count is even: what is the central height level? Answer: 55.4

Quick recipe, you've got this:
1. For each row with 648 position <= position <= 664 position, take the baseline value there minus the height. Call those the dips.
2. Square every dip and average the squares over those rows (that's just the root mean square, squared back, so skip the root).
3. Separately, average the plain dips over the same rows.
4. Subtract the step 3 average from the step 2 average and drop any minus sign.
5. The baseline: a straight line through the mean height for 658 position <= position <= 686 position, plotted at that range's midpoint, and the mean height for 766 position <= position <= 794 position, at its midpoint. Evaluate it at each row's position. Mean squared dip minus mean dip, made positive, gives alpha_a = 13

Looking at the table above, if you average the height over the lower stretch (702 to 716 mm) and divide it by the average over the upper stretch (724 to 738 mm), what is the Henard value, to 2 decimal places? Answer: 1.00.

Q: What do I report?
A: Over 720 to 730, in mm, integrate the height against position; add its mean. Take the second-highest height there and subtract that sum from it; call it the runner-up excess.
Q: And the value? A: -575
